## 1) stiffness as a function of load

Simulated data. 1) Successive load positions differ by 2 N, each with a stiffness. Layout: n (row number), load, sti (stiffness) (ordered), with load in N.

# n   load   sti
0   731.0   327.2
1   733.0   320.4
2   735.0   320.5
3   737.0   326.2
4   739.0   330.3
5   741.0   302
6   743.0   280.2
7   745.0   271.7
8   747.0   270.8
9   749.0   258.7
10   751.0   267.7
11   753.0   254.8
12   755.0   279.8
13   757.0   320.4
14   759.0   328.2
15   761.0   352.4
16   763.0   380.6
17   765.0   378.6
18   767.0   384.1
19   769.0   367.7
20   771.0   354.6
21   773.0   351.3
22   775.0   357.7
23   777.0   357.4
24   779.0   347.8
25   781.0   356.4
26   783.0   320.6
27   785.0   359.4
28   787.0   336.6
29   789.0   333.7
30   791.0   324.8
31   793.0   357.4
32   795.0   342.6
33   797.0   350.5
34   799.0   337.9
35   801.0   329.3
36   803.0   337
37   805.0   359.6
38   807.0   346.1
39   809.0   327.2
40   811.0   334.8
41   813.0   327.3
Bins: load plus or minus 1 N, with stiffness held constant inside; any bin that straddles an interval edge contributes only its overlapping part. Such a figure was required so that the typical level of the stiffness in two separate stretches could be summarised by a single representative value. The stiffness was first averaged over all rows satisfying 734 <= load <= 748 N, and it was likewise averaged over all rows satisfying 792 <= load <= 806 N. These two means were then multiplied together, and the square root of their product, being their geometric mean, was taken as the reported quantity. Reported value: 322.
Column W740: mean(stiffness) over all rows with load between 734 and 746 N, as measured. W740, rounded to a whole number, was 305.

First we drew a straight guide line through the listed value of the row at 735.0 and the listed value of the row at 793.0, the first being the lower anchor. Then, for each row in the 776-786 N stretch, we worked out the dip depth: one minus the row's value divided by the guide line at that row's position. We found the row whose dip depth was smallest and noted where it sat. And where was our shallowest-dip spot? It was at 777.0 N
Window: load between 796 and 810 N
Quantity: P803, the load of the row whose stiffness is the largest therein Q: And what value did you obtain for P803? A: 805.0 N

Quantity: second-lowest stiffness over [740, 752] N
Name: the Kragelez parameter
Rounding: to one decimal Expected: 267.7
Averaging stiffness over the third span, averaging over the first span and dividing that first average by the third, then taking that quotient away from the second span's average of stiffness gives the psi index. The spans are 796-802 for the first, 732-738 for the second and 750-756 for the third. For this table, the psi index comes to 321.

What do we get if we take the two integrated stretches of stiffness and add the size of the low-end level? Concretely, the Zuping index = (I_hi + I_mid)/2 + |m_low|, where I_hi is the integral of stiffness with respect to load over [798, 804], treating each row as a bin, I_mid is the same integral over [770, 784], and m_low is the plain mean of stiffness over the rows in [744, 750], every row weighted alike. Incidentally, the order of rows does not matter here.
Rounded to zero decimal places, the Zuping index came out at 3717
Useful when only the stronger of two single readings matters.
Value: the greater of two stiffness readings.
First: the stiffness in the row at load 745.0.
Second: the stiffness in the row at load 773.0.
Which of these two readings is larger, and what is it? 351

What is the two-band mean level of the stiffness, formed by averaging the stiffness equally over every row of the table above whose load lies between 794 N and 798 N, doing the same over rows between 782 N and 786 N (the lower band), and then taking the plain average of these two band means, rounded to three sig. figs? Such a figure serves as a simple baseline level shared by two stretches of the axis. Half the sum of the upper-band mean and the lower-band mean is 343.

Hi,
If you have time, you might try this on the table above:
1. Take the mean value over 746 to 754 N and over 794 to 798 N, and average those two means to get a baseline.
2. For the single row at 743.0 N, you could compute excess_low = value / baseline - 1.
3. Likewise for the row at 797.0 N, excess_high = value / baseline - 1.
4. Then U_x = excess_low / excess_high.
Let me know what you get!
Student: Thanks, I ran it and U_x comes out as -0.54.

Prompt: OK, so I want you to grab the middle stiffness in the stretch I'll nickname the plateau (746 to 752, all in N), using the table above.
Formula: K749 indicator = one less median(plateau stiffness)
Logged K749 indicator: -267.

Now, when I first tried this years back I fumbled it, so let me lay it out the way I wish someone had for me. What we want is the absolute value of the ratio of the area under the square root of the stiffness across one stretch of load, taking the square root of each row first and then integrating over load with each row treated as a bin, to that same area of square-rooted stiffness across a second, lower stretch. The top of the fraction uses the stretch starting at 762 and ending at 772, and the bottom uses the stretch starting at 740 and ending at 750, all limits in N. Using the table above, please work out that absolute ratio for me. 1.16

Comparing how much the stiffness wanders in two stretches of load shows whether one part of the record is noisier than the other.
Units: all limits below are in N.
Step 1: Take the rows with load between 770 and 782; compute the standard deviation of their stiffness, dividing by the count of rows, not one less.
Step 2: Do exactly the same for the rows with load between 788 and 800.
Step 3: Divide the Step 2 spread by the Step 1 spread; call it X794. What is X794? 3.0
